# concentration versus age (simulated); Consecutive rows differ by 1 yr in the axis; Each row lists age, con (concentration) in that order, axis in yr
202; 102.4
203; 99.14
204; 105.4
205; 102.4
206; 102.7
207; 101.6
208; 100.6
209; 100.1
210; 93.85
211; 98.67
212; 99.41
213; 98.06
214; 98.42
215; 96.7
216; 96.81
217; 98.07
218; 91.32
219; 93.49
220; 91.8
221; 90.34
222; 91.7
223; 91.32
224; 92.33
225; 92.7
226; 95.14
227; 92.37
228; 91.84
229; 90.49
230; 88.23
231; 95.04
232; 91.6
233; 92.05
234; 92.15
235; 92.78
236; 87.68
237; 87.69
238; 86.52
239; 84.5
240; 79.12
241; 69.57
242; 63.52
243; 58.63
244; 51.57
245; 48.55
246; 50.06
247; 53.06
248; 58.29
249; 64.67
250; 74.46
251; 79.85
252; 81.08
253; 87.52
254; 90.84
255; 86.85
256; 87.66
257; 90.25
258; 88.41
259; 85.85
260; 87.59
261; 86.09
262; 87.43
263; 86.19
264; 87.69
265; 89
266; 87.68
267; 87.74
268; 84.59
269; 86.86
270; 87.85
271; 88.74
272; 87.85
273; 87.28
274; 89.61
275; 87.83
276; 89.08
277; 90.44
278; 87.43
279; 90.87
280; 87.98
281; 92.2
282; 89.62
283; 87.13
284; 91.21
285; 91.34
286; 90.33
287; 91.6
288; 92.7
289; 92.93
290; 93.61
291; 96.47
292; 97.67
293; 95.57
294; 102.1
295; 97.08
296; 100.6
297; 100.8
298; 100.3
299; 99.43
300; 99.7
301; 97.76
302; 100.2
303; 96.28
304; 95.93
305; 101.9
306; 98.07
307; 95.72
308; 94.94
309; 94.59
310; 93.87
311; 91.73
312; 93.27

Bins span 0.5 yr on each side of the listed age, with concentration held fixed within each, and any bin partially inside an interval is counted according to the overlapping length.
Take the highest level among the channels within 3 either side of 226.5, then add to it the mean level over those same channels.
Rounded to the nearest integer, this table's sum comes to 188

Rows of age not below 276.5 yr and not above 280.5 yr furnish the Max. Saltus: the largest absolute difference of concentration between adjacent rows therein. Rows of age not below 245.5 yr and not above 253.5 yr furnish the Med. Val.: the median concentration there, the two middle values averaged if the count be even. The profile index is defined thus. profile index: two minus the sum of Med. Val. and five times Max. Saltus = -85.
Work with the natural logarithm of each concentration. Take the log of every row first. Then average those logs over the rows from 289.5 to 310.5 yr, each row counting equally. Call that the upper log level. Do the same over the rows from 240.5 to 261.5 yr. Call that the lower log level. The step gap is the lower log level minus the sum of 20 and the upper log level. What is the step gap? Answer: -20.3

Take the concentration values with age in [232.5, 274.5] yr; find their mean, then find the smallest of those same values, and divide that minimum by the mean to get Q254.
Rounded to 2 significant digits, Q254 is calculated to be 0.60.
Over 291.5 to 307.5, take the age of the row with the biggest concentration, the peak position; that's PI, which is 294 yr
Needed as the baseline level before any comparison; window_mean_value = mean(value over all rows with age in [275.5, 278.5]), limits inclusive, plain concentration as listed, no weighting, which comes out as 89.0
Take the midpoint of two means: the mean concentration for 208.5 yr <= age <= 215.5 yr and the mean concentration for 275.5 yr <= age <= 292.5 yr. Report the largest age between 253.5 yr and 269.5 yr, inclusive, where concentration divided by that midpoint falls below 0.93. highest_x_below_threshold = 269 yr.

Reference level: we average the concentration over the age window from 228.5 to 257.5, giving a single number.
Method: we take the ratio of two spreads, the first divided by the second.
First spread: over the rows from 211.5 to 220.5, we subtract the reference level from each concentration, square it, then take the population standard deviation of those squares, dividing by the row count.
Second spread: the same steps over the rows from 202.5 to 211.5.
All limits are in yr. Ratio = 0.7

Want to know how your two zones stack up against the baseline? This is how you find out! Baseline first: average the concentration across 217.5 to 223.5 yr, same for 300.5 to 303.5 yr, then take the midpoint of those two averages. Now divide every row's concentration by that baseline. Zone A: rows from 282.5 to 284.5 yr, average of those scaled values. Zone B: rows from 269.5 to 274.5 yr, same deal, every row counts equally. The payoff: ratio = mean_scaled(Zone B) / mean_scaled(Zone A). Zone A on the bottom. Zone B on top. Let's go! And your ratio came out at 0.99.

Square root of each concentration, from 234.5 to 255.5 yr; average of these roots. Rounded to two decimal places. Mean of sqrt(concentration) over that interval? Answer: 8.51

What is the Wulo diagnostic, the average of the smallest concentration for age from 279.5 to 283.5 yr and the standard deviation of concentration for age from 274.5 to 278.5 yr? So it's 44.2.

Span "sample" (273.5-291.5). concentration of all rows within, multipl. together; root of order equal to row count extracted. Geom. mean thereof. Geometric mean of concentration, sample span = 90.7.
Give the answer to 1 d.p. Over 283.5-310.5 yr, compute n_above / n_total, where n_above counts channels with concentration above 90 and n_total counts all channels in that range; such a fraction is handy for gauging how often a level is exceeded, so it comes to 1.0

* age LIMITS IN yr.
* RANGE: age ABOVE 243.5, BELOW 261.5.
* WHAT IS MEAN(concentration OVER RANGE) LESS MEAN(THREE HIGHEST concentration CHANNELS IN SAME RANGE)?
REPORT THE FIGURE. -14.7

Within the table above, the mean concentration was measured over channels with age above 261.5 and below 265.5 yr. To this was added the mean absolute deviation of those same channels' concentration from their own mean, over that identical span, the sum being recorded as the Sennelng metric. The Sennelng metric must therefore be 88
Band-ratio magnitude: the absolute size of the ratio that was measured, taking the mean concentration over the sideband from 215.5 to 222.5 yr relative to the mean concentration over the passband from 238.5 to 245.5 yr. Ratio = 1.43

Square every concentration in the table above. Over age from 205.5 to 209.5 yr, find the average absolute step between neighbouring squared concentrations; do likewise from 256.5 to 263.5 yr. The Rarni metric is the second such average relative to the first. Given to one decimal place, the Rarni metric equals 1.7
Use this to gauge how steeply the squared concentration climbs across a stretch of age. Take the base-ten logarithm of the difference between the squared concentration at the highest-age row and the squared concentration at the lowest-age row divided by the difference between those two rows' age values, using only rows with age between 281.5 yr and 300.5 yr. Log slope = 2.0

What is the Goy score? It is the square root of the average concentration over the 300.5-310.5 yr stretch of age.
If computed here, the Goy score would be 9.8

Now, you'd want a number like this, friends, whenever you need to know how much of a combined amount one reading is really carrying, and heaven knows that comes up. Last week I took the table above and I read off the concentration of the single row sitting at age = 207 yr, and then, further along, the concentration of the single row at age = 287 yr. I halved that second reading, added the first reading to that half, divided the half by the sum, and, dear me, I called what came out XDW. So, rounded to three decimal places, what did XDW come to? 0.311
